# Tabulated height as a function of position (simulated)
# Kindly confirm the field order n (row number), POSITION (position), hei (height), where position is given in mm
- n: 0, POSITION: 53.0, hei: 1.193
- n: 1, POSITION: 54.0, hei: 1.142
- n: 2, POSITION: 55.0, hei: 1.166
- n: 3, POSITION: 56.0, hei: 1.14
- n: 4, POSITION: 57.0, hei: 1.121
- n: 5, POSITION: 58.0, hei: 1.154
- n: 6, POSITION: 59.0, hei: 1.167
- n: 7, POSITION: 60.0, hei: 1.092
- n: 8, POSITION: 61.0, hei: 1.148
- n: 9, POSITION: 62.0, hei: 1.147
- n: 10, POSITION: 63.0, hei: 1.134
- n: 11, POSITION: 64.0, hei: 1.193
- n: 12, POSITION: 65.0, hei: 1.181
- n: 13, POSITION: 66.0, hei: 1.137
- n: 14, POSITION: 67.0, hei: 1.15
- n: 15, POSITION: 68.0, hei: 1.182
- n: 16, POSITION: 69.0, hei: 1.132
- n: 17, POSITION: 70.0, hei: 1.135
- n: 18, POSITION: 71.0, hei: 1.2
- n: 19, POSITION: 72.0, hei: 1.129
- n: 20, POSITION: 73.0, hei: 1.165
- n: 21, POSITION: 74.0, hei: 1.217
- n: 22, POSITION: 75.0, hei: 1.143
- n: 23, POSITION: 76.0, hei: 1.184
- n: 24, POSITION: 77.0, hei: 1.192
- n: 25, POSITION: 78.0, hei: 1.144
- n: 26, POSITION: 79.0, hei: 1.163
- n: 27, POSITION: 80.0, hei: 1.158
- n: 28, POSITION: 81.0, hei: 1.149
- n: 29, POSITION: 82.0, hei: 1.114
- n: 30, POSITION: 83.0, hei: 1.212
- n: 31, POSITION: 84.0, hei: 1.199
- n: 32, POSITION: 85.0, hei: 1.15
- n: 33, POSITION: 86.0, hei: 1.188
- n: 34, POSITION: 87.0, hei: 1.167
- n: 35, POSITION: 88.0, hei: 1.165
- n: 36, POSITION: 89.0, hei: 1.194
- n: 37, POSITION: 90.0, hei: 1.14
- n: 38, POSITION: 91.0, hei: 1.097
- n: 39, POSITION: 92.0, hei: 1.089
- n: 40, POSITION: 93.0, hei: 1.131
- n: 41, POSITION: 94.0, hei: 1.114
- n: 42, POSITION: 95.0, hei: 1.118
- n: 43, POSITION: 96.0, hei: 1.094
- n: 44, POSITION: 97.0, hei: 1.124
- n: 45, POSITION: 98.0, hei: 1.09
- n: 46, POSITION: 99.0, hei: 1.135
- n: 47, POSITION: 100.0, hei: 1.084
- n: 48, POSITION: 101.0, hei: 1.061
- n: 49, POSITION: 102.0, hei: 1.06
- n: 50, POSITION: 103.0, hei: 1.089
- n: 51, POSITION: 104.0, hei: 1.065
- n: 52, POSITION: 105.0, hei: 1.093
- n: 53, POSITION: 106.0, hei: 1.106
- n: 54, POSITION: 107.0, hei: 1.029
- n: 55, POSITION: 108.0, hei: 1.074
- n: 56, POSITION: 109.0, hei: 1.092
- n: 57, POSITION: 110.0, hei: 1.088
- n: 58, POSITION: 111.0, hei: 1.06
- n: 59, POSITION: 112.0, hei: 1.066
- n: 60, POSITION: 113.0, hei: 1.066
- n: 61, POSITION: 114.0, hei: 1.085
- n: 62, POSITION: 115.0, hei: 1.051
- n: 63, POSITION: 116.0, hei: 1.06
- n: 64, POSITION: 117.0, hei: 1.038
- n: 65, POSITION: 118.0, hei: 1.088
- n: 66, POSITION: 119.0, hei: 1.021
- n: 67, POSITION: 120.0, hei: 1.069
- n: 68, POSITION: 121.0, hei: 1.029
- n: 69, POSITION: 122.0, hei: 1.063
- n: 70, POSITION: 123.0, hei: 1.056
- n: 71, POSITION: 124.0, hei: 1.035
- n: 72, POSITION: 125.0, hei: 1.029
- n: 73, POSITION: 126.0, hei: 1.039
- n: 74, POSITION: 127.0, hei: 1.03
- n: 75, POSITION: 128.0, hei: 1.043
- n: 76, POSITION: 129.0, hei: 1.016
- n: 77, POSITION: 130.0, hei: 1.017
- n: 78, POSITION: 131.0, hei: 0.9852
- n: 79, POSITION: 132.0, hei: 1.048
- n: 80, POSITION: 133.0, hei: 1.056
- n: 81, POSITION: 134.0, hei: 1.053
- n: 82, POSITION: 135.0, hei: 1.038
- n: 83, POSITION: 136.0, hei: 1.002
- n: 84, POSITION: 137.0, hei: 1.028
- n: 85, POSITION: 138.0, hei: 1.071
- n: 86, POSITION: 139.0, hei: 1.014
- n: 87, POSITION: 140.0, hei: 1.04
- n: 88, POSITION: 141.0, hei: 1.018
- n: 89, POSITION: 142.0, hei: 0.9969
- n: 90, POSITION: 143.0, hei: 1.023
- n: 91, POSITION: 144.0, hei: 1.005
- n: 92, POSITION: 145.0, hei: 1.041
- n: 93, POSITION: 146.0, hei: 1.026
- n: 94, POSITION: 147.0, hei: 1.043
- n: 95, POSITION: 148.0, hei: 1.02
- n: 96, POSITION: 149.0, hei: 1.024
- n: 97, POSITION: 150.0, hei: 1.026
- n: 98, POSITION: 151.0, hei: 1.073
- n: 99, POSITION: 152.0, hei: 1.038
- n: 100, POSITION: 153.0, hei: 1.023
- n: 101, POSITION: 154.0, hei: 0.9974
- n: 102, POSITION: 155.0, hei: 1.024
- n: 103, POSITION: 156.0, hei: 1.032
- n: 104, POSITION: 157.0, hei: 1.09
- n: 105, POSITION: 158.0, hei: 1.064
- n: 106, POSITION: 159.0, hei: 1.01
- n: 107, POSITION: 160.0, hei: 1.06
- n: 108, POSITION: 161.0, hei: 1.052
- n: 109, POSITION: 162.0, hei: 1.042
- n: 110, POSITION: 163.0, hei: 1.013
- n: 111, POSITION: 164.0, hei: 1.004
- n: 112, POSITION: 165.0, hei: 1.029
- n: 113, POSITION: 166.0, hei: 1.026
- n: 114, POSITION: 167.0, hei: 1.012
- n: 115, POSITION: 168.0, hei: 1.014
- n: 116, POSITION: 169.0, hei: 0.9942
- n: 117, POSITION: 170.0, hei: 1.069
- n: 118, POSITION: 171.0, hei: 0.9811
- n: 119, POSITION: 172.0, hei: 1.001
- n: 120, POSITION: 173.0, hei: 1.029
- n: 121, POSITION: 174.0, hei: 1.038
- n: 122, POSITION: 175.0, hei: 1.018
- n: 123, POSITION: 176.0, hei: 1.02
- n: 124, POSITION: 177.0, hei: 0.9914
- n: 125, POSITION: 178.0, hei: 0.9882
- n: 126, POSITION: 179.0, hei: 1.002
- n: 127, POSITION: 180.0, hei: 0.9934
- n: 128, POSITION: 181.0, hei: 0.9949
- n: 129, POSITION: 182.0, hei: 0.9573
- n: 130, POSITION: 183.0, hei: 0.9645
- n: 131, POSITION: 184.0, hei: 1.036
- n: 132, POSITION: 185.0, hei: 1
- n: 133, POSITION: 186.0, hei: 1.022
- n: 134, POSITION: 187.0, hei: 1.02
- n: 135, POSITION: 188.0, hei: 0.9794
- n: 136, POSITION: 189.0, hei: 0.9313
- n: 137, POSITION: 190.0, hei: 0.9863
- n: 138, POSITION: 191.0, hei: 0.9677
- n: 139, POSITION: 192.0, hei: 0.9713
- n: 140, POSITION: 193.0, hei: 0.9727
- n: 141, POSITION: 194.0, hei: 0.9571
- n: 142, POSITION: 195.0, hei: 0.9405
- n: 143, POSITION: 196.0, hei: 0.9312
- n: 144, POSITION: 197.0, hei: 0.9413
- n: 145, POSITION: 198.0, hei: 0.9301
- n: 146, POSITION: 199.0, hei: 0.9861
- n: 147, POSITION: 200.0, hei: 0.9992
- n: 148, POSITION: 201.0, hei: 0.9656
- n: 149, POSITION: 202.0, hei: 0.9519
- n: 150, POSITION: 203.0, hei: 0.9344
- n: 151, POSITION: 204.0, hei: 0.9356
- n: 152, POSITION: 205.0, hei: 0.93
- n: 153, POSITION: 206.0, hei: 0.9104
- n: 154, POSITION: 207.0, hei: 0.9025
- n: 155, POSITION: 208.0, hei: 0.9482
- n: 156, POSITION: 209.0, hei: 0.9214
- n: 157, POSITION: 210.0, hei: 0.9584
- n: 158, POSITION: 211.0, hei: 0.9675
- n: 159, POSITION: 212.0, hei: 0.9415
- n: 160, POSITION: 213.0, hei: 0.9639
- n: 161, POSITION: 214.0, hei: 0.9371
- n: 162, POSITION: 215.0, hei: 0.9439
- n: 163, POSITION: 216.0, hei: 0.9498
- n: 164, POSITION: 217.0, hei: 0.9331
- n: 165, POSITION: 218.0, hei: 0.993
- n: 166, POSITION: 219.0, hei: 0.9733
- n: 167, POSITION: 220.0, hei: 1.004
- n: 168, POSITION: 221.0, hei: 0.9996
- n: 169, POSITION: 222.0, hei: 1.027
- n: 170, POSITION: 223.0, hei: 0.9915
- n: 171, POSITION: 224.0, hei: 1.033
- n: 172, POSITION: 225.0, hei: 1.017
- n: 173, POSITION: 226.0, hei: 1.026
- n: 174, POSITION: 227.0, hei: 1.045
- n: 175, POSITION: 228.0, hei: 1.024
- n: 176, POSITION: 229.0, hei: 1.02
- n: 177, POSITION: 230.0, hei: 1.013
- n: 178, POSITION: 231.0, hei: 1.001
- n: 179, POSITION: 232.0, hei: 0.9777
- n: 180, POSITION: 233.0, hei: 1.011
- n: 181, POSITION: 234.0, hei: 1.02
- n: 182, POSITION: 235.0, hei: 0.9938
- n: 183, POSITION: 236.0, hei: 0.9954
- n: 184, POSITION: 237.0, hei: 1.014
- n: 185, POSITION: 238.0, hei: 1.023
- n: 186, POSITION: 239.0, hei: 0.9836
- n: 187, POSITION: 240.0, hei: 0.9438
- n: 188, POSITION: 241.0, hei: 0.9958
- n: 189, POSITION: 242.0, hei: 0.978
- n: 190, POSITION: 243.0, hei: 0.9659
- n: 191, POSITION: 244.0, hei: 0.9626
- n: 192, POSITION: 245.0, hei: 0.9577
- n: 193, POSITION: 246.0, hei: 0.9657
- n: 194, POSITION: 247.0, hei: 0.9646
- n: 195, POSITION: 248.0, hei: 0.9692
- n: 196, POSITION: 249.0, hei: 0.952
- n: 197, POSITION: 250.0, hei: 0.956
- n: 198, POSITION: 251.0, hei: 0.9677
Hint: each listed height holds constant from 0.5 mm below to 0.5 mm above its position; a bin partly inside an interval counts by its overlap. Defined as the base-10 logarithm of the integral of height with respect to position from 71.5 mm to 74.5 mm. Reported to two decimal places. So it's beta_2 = 0.55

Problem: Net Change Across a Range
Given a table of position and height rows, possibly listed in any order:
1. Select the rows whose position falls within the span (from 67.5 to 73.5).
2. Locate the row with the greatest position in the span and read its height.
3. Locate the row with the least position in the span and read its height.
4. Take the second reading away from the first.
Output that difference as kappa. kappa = -0.02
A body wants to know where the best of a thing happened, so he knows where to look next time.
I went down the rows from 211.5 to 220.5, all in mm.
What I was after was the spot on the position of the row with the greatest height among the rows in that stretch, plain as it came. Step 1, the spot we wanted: 220.0 mm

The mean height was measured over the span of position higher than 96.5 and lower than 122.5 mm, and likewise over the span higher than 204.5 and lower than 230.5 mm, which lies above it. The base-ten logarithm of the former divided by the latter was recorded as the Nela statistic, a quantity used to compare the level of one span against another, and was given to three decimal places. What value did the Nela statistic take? 0.041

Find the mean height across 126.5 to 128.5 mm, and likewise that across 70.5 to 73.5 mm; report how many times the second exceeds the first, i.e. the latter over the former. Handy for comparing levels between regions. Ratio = 1.12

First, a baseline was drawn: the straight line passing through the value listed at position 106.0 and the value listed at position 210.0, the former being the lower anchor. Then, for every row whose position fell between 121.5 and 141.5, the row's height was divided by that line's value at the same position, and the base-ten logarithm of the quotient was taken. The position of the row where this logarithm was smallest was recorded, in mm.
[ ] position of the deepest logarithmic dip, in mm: 131.0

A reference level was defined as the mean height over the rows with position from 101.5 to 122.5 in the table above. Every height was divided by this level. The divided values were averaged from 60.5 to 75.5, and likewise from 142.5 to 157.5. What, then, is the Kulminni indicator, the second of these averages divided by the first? 0.89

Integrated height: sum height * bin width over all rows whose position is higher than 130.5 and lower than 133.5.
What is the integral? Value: 3.1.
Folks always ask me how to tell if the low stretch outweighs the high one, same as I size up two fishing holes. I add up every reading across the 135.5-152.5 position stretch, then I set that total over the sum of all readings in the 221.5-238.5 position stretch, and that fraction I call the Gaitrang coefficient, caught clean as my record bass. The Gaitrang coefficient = 1.01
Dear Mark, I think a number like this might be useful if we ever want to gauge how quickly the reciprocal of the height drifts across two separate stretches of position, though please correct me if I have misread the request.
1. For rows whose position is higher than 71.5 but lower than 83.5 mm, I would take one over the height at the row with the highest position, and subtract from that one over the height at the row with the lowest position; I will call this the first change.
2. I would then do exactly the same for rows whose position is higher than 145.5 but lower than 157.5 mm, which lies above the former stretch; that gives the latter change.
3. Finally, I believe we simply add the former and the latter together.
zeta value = -0.12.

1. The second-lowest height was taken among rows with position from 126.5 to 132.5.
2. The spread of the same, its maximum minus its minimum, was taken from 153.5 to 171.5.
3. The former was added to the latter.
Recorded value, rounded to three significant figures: 1.12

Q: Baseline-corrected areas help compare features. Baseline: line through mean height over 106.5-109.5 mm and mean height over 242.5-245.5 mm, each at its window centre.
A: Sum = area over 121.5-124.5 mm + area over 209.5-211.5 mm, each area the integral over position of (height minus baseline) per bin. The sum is -0.056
